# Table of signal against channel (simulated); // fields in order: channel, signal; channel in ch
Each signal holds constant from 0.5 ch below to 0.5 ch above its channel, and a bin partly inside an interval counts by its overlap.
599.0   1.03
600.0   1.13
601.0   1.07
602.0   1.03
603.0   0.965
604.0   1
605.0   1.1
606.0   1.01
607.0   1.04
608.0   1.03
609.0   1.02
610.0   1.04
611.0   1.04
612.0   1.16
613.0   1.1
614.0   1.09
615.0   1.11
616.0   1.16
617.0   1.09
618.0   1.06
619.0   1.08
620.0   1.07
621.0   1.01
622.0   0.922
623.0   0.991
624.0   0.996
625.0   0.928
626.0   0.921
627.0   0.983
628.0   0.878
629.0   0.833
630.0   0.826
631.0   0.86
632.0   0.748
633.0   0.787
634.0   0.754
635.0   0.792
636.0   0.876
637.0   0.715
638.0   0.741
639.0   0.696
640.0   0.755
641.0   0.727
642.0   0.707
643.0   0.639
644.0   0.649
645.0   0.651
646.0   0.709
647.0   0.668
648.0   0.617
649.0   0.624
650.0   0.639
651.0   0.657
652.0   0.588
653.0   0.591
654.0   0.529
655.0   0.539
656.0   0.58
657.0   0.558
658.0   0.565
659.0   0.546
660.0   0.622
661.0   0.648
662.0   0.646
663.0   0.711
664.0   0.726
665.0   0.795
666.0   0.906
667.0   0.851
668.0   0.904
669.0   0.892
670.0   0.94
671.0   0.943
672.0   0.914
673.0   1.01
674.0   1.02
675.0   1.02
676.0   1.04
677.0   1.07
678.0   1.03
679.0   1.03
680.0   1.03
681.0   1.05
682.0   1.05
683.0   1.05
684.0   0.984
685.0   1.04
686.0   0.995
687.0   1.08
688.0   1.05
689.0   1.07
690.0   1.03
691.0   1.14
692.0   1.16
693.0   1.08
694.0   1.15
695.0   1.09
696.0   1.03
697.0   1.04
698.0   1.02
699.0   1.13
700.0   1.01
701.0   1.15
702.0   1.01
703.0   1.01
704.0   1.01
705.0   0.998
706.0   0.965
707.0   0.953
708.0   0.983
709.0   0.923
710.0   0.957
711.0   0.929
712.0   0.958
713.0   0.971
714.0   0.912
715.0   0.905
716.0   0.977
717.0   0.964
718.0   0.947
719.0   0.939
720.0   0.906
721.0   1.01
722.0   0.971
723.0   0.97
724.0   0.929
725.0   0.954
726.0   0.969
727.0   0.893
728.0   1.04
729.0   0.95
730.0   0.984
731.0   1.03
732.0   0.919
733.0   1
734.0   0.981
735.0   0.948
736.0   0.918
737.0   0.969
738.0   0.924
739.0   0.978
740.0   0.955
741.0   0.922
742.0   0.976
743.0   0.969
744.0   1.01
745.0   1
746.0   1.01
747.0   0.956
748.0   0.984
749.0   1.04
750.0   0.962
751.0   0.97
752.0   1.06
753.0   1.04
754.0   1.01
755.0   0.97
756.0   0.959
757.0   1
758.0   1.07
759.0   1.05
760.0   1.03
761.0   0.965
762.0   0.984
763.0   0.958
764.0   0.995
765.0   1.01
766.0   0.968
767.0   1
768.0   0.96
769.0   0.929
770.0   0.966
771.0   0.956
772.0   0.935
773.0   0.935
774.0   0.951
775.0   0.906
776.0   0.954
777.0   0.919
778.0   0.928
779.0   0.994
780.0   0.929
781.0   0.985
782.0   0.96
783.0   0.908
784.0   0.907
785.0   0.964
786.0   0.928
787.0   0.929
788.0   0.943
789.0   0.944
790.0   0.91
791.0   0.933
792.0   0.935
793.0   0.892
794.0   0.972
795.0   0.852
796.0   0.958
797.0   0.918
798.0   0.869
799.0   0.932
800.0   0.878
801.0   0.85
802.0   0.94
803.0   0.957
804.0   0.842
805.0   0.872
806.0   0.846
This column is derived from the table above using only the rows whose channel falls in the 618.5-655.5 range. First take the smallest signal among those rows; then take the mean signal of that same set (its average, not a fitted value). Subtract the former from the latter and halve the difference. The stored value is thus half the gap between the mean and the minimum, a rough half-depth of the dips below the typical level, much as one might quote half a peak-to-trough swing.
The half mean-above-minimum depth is 0.12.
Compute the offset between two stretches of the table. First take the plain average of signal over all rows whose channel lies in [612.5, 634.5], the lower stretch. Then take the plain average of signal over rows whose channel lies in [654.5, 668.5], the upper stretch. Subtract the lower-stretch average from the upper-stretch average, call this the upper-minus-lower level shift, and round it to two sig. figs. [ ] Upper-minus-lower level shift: -0.28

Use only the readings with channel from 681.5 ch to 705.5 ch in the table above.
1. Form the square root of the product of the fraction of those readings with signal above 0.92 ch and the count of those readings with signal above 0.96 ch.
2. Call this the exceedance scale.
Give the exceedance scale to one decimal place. 4.9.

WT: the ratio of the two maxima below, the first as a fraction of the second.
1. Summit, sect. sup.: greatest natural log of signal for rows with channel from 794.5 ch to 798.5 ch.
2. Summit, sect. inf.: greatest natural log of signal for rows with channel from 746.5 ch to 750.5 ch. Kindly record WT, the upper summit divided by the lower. -1.09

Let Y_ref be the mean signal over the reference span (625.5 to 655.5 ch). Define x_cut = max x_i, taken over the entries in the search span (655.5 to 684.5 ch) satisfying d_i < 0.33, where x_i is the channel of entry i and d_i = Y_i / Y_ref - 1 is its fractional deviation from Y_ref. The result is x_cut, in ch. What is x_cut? 672.0 ch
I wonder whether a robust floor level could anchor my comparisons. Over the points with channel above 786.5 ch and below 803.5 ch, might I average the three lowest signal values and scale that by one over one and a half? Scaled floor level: 0.57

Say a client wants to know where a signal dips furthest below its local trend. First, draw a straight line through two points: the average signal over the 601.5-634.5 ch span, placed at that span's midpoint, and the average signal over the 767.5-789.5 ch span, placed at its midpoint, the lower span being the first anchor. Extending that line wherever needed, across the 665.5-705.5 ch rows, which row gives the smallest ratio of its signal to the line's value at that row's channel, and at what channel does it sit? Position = 667.0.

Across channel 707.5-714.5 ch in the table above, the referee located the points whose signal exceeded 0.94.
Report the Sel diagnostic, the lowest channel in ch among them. 708.0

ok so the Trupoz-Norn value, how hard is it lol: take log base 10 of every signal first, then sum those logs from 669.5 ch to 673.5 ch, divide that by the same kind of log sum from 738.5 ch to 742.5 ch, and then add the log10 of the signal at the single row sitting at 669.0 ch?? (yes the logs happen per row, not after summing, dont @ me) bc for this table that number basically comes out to 1.1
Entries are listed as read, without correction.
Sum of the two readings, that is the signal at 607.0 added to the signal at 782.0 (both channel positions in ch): 2.00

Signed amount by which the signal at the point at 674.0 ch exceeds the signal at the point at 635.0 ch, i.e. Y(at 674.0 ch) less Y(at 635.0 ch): 0.23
